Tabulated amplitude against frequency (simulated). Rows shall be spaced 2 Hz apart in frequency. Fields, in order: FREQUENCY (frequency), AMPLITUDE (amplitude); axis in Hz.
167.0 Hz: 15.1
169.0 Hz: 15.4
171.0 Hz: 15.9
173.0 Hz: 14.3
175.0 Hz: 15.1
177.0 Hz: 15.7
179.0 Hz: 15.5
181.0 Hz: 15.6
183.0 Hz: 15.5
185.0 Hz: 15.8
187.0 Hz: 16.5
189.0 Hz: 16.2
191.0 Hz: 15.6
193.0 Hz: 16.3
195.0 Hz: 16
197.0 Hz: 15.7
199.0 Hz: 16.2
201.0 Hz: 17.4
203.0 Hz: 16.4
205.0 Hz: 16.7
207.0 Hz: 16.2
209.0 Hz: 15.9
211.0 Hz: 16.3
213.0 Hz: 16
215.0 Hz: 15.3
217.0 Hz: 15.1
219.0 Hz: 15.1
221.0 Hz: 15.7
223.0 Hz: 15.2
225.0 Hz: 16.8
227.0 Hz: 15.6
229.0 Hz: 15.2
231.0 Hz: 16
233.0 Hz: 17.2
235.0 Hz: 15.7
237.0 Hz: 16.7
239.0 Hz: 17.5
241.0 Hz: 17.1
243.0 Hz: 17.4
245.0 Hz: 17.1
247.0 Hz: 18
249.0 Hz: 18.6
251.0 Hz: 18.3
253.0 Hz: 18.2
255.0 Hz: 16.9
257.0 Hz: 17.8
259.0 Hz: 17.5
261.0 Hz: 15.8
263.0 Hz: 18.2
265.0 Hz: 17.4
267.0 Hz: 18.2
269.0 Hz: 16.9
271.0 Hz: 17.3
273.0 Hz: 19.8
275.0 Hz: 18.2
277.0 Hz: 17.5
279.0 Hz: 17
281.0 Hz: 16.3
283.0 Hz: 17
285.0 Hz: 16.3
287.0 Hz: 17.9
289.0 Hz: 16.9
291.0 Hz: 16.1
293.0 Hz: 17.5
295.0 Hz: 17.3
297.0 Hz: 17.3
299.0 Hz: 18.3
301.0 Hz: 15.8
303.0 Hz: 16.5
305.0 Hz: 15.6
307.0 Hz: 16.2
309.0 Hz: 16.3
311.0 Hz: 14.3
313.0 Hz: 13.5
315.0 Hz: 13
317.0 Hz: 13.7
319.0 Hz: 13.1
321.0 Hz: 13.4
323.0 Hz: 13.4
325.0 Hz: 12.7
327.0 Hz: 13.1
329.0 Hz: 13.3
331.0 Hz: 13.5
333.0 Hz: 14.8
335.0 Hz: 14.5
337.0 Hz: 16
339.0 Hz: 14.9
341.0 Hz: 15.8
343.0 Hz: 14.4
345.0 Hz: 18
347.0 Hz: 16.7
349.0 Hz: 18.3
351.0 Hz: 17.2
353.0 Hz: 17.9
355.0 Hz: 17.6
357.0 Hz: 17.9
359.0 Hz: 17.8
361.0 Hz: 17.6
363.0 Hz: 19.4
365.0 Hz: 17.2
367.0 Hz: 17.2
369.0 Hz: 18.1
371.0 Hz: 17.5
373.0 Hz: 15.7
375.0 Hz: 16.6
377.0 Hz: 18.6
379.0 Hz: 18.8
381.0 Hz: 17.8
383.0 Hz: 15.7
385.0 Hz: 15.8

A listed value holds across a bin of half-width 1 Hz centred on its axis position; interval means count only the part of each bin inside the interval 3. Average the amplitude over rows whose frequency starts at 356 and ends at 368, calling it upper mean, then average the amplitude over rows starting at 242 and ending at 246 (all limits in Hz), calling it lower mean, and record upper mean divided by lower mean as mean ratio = 1.03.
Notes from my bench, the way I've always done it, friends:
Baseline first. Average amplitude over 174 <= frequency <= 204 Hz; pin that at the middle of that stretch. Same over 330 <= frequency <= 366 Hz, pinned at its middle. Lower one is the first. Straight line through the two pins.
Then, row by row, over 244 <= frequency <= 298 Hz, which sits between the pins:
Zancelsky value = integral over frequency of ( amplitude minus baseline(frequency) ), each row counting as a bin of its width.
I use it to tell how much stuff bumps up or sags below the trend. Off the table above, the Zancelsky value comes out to 62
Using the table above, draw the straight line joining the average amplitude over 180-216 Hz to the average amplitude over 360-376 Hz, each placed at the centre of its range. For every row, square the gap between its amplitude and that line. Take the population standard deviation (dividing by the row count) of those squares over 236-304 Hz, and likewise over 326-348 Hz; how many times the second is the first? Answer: 3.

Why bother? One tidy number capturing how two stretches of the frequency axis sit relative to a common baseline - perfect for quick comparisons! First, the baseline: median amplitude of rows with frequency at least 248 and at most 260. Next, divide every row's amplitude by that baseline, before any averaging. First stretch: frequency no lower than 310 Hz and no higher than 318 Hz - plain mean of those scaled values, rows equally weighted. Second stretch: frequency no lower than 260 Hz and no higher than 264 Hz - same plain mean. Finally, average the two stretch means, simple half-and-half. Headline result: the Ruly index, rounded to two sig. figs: 0.85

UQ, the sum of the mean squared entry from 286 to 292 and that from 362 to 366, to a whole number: 625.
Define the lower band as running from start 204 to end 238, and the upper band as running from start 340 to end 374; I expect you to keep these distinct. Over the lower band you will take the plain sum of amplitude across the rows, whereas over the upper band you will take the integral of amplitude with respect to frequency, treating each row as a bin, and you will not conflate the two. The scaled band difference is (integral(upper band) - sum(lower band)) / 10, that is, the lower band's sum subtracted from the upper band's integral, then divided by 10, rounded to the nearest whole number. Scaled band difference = 32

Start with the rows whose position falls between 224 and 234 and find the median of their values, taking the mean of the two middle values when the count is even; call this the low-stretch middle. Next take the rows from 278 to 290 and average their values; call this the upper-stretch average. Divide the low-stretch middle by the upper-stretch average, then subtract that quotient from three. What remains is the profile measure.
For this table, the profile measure 2.05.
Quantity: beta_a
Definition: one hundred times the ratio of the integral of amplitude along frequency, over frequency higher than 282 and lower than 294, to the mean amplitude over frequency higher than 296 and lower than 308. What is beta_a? 1224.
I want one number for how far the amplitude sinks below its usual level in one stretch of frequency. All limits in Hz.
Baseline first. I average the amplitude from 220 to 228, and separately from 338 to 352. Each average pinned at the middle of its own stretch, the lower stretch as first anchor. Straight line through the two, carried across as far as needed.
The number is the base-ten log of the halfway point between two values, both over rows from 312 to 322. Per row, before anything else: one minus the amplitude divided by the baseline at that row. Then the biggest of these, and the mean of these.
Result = -0.71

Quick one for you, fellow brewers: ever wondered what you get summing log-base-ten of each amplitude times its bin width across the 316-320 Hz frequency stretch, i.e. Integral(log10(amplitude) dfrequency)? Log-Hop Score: 4.5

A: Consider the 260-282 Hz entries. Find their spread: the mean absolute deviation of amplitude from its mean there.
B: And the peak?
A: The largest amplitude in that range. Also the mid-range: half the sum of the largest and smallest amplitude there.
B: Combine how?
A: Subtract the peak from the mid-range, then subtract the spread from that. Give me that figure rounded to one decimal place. -2.8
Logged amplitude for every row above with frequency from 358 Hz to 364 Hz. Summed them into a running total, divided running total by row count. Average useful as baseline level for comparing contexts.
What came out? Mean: 18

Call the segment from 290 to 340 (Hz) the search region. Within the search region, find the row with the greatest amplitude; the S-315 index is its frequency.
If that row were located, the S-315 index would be 299.0 Hz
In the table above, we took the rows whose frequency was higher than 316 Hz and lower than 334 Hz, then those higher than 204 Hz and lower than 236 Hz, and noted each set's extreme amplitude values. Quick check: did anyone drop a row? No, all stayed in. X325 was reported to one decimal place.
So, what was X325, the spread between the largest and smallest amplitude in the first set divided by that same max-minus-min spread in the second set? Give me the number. 1.0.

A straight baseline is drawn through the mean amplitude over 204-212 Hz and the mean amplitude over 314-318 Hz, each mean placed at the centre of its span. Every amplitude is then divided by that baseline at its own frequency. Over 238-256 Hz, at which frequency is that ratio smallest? 241.0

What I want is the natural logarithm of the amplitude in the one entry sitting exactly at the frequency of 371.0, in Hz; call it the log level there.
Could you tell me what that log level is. 2.86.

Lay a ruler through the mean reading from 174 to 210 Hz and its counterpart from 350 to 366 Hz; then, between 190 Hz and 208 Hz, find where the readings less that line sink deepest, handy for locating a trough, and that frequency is 191.0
